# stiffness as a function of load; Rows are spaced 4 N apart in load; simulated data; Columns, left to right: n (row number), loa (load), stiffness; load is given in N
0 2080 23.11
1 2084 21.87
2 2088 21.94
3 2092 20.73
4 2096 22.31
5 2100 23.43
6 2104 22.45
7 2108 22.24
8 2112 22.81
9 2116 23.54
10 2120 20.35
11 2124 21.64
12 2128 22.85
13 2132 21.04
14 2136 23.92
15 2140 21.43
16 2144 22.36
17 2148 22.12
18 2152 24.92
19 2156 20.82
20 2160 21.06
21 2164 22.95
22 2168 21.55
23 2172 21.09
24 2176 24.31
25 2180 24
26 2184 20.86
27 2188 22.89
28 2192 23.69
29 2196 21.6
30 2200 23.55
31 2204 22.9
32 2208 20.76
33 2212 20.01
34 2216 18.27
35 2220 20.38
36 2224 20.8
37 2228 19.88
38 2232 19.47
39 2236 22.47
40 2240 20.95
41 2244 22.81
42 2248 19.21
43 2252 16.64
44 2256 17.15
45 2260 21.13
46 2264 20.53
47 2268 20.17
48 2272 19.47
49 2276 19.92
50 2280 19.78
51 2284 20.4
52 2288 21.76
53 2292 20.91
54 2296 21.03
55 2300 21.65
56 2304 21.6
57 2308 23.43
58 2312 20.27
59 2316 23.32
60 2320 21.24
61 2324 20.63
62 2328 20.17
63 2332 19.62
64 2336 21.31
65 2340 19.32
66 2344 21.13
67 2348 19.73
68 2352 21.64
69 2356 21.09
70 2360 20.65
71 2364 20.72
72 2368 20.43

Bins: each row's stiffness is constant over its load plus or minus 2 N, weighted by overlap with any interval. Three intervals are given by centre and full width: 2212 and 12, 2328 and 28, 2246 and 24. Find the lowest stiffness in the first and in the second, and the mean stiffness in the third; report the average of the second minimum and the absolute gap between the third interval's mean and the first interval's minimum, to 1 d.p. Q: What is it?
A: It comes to 10.5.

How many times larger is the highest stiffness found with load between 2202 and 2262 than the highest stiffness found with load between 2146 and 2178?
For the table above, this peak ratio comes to 0.92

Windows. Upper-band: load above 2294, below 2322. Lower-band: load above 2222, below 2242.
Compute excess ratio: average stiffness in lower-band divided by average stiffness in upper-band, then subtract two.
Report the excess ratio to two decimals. -1.05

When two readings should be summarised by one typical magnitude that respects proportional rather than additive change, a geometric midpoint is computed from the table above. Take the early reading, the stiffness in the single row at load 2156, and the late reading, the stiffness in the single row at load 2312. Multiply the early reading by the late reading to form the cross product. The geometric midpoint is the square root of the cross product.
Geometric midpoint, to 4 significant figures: 20.54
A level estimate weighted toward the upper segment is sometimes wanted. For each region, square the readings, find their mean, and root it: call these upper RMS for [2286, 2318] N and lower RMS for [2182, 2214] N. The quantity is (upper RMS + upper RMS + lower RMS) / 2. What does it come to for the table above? 32.8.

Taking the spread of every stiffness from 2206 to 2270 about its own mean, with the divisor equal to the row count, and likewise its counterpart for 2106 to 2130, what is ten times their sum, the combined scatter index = 26.3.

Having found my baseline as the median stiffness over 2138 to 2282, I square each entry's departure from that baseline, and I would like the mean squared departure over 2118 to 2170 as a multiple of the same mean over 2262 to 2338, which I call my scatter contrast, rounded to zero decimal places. 2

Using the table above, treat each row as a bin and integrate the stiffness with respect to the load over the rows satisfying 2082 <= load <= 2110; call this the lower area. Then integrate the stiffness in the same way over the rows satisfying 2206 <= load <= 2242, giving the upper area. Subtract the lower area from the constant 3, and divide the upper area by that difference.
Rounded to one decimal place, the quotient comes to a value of -1.2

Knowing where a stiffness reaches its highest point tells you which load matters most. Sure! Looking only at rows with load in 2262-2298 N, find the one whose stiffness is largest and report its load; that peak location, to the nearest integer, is 2288 N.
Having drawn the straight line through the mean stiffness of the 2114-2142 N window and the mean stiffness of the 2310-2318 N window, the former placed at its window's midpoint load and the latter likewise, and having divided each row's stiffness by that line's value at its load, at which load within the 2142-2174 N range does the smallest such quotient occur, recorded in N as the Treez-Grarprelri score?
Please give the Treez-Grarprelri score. 2156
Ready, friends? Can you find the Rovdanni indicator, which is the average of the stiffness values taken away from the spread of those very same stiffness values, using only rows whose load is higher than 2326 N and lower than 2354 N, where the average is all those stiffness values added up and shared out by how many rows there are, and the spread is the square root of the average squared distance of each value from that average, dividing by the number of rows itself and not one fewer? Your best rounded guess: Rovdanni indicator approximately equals -19.6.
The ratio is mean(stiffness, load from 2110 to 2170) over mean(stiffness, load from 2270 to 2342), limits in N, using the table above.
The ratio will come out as 1.06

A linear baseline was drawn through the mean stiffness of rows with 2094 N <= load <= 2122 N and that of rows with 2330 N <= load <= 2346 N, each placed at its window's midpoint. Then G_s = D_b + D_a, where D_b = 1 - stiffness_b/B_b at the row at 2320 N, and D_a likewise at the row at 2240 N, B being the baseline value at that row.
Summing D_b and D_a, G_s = -0.02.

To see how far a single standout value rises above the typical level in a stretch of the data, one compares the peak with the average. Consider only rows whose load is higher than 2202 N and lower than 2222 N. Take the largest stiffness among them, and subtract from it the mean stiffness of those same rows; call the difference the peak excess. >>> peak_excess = 2.44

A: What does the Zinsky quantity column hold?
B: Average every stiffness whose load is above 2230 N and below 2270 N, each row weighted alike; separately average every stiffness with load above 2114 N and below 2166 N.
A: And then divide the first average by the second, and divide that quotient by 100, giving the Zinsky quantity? 0.0090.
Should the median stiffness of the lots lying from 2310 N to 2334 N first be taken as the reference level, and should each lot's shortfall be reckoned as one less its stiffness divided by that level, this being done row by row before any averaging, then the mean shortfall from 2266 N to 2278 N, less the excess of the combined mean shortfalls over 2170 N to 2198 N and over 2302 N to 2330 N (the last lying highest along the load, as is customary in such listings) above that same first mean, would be 0.22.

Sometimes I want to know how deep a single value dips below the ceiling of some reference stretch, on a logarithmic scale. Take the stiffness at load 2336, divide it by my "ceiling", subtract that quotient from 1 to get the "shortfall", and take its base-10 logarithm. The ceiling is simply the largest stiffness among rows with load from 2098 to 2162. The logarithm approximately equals -0.84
